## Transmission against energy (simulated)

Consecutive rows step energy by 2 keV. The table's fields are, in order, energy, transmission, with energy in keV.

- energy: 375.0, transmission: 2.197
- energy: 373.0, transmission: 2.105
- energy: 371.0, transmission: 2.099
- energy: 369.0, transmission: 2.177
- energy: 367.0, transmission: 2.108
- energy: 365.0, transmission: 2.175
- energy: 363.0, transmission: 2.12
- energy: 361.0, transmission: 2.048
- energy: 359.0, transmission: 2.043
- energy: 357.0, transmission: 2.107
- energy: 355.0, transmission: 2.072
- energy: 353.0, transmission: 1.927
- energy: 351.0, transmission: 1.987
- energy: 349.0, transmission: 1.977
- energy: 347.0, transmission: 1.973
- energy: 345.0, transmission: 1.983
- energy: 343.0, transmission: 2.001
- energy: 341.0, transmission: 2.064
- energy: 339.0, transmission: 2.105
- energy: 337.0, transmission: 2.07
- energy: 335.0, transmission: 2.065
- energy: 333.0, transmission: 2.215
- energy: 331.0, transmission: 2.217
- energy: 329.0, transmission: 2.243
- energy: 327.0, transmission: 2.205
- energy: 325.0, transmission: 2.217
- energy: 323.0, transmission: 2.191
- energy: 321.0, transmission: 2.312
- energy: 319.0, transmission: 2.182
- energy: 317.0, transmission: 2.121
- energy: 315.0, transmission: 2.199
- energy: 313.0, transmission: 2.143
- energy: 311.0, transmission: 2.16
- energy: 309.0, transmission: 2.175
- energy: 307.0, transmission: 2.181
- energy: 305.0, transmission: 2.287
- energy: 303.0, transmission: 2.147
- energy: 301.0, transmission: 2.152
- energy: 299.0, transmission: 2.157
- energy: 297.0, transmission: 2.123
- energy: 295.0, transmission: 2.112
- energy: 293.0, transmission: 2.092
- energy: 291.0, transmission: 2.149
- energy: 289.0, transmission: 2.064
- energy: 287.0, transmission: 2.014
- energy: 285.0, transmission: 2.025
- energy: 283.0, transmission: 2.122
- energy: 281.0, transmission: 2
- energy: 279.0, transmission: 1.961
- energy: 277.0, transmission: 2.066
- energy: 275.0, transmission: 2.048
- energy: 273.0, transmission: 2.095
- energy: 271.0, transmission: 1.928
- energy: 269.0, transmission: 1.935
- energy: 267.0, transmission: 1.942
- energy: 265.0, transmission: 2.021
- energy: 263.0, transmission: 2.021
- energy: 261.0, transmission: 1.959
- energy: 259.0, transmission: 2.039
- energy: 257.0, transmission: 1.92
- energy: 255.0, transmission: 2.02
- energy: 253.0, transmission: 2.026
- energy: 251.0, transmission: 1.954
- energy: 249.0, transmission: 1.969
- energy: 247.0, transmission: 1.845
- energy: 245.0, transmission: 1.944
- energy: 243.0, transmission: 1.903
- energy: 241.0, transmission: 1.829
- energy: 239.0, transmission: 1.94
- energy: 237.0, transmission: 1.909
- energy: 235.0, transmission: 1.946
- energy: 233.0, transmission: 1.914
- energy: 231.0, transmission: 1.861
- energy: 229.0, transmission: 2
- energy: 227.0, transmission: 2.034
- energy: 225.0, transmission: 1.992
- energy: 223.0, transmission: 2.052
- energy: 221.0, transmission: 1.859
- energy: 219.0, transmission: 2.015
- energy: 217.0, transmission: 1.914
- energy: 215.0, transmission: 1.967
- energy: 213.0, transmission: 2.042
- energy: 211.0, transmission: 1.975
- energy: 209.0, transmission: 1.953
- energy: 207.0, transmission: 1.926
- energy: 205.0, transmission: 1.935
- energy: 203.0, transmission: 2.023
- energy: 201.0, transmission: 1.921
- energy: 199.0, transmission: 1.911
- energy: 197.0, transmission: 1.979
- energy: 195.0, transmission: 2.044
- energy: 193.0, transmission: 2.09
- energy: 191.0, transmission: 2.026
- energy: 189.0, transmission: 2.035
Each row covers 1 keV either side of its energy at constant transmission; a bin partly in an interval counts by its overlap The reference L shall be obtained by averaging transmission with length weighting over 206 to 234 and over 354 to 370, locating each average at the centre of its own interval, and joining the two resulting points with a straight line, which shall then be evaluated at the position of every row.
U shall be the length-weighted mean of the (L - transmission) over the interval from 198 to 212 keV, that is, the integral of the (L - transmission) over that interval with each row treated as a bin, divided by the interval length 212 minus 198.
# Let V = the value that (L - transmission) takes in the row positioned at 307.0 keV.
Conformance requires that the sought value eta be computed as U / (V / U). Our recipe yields 0.00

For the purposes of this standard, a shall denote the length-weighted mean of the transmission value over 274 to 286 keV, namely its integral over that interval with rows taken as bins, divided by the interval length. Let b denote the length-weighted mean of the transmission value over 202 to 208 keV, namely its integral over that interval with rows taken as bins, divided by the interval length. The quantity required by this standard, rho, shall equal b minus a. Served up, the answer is -0.076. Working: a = 2.04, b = 1.96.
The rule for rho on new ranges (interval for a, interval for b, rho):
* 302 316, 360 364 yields -0.101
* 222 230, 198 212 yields -0.070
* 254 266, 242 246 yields -0.073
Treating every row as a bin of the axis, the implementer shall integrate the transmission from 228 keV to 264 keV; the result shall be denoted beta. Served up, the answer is 70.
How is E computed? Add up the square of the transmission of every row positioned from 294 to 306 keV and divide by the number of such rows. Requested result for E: 4.68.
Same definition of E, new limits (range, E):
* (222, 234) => 3.91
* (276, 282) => 4.04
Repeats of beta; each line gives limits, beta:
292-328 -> 78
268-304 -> 74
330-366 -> 74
